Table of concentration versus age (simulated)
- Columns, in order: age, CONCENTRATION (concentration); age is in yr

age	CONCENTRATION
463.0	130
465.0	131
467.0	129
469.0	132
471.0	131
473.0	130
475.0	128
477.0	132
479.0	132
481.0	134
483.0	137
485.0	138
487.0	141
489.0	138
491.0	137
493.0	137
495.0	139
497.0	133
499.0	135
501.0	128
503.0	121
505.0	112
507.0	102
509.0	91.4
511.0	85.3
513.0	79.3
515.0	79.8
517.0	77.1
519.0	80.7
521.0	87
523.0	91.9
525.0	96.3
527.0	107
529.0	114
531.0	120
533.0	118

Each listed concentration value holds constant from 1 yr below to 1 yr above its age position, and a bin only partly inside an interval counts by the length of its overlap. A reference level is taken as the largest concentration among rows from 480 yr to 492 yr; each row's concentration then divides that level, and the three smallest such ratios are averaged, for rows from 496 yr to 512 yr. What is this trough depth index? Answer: 1.07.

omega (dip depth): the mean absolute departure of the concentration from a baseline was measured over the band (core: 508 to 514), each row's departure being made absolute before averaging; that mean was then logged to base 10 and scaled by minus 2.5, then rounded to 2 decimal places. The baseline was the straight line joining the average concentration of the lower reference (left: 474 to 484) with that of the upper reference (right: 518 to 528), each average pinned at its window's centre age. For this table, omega -3.15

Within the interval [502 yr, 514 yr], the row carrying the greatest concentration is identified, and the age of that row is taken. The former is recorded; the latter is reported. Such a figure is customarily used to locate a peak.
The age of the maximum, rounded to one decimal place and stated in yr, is 503.0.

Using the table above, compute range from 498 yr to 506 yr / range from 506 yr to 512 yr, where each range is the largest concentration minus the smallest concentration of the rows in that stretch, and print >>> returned 1.4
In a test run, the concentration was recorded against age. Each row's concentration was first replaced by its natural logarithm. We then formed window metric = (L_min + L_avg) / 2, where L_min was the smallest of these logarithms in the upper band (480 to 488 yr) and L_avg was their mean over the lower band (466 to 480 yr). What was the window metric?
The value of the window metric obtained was 4.88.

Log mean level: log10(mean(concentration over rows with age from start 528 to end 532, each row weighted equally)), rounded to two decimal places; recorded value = 2.07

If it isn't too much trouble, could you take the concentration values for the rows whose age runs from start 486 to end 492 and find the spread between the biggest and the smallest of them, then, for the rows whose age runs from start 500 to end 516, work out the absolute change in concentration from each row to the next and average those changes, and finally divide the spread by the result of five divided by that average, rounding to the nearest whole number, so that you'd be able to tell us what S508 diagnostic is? 6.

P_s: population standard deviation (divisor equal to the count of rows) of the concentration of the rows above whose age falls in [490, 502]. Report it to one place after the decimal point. 3.6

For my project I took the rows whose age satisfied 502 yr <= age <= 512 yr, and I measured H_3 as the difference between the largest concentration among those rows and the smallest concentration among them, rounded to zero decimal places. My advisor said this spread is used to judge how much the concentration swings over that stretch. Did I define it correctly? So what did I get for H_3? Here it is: 36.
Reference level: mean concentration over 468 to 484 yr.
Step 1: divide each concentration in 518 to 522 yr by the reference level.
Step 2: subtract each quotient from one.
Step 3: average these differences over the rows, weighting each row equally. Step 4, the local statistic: 0.4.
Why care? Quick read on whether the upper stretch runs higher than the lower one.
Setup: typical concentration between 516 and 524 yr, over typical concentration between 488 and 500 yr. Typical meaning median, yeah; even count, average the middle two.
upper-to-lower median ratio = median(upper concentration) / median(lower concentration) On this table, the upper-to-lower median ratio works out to 0.61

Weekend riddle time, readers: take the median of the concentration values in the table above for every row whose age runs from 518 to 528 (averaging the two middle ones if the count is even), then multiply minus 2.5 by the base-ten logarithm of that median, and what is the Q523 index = -4.91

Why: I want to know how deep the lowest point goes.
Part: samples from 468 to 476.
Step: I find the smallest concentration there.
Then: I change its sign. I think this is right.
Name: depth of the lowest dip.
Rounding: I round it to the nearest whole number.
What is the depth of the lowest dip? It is -128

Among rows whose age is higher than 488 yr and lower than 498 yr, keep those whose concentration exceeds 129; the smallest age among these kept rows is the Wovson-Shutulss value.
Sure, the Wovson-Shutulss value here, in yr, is 489.0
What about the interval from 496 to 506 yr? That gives 497.0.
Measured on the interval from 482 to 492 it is 483.0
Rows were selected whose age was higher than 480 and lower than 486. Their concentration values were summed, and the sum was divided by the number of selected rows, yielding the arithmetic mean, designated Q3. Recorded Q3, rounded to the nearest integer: 136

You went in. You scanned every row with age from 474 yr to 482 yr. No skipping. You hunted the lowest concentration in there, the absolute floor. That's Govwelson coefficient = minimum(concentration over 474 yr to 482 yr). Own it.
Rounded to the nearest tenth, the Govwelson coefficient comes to 128.0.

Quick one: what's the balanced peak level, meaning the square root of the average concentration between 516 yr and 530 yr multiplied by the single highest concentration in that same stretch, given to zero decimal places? 103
